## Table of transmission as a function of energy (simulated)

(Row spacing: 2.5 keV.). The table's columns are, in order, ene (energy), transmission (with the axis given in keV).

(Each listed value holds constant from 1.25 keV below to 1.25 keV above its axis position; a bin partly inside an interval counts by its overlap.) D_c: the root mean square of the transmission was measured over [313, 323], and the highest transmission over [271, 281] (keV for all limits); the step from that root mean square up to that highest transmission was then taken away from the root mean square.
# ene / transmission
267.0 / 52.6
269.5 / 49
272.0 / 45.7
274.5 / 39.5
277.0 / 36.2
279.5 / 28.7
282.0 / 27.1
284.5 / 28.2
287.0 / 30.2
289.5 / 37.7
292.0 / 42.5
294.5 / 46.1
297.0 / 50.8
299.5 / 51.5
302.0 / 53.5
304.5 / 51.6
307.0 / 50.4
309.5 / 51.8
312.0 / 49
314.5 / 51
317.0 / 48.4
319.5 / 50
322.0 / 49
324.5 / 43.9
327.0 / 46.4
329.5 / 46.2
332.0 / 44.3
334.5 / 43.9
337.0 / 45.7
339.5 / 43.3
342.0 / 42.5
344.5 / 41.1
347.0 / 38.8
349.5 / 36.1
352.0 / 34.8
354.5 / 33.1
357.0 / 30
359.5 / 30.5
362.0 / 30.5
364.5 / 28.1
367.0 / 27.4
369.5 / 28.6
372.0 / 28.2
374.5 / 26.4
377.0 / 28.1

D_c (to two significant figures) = 54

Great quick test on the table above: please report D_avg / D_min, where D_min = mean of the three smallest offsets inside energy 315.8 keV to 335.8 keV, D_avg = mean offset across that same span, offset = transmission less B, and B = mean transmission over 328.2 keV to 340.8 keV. -2.8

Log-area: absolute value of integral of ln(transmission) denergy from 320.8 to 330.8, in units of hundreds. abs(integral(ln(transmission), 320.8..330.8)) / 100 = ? 0.384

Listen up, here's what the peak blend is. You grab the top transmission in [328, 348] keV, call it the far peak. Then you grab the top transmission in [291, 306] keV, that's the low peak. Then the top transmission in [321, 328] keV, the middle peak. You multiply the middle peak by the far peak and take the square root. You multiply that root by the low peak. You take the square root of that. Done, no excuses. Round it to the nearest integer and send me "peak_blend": 50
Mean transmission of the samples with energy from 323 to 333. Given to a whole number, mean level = 45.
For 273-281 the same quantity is 35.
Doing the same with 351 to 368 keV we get 31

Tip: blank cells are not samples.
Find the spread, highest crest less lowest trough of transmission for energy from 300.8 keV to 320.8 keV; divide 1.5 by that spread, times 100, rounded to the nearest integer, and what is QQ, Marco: 29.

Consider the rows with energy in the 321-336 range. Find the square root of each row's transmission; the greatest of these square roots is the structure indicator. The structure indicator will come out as 7.0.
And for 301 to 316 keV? 7.3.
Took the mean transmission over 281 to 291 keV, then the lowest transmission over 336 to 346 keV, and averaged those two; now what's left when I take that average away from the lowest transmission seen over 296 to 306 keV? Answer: 15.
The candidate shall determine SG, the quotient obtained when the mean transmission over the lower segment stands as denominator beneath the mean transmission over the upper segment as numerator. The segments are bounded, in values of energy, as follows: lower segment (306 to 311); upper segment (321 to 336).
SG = 0.9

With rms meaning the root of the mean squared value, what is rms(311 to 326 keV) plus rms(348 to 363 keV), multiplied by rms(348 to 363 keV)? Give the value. 2645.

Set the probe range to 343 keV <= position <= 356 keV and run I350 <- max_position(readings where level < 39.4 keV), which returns 354.5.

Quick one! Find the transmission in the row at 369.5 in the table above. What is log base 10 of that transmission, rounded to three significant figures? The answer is 1.46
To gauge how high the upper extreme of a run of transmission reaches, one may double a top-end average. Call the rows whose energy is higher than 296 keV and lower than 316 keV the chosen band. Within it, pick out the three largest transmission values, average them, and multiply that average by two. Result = 105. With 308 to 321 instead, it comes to 102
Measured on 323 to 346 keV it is 92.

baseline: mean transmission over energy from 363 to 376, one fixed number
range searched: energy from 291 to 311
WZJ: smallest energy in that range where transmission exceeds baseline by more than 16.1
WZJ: 294.5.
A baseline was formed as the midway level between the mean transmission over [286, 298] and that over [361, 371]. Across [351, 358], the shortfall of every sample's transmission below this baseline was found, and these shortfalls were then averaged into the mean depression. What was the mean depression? 2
